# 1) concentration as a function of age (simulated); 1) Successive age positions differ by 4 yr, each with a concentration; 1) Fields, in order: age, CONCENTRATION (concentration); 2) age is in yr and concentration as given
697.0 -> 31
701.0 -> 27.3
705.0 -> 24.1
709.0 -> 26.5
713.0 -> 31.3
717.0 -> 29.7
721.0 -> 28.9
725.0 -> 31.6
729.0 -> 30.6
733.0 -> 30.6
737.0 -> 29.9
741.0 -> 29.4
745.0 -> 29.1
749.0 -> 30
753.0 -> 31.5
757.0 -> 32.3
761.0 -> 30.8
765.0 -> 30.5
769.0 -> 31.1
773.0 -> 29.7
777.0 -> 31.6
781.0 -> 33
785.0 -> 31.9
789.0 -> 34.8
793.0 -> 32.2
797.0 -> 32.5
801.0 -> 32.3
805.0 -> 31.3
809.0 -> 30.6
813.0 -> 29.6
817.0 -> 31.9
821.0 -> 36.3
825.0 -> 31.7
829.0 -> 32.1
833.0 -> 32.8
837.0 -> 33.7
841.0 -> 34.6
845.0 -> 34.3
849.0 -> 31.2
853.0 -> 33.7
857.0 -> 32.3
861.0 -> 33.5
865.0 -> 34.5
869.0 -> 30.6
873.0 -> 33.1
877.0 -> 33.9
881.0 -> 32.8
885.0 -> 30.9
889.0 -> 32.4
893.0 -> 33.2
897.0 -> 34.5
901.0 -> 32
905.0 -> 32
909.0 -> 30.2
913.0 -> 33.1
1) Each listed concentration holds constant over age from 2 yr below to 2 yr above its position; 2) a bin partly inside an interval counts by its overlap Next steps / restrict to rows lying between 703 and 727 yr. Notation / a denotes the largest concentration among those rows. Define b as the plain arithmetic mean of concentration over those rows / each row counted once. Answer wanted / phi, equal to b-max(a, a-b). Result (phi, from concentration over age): -2.9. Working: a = 31.6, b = 28.7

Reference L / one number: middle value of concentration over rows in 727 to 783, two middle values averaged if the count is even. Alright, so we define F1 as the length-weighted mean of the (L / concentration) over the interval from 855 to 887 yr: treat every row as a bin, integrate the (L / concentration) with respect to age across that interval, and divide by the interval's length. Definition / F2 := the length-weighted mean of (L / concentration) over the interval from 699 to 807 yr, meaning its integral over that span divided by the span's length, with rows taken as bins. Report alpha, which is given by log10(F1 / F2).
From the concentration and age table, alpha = -0.031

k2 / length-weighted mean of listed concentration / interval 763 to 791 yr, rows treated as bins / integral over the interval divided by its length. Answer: 31.8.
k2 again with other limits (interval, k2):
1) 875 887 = 32.5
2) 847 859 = 32.4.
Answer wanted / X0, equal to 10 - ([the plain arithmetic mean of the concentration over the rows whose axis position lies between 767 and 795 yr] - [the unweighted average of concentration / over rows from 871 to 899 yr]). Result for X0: 11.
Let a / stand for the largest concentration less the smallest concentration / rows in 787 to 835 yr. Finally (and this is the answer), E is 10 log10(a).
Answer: 8.3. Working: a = 6.7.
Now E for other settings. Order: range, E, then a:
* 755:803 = 7.1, 5.1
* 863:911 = 6.3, 4.3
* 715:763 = 5.3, 3.4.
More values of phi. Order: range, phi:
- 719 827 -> -5.0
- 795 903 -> -3.6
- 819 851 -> -3.0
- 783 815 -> -2.9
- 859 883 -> -1.4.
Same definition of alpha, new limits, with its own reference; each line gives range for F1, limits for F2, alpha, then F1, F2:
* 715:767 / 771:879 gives 0.030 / 1.01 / 0.94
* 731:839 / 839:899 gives 0.020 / 0.97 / 0.93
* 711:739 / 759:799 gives 0.020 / 1.01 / 0.96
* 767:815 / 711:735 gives -0.017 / 0.97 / 1.01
